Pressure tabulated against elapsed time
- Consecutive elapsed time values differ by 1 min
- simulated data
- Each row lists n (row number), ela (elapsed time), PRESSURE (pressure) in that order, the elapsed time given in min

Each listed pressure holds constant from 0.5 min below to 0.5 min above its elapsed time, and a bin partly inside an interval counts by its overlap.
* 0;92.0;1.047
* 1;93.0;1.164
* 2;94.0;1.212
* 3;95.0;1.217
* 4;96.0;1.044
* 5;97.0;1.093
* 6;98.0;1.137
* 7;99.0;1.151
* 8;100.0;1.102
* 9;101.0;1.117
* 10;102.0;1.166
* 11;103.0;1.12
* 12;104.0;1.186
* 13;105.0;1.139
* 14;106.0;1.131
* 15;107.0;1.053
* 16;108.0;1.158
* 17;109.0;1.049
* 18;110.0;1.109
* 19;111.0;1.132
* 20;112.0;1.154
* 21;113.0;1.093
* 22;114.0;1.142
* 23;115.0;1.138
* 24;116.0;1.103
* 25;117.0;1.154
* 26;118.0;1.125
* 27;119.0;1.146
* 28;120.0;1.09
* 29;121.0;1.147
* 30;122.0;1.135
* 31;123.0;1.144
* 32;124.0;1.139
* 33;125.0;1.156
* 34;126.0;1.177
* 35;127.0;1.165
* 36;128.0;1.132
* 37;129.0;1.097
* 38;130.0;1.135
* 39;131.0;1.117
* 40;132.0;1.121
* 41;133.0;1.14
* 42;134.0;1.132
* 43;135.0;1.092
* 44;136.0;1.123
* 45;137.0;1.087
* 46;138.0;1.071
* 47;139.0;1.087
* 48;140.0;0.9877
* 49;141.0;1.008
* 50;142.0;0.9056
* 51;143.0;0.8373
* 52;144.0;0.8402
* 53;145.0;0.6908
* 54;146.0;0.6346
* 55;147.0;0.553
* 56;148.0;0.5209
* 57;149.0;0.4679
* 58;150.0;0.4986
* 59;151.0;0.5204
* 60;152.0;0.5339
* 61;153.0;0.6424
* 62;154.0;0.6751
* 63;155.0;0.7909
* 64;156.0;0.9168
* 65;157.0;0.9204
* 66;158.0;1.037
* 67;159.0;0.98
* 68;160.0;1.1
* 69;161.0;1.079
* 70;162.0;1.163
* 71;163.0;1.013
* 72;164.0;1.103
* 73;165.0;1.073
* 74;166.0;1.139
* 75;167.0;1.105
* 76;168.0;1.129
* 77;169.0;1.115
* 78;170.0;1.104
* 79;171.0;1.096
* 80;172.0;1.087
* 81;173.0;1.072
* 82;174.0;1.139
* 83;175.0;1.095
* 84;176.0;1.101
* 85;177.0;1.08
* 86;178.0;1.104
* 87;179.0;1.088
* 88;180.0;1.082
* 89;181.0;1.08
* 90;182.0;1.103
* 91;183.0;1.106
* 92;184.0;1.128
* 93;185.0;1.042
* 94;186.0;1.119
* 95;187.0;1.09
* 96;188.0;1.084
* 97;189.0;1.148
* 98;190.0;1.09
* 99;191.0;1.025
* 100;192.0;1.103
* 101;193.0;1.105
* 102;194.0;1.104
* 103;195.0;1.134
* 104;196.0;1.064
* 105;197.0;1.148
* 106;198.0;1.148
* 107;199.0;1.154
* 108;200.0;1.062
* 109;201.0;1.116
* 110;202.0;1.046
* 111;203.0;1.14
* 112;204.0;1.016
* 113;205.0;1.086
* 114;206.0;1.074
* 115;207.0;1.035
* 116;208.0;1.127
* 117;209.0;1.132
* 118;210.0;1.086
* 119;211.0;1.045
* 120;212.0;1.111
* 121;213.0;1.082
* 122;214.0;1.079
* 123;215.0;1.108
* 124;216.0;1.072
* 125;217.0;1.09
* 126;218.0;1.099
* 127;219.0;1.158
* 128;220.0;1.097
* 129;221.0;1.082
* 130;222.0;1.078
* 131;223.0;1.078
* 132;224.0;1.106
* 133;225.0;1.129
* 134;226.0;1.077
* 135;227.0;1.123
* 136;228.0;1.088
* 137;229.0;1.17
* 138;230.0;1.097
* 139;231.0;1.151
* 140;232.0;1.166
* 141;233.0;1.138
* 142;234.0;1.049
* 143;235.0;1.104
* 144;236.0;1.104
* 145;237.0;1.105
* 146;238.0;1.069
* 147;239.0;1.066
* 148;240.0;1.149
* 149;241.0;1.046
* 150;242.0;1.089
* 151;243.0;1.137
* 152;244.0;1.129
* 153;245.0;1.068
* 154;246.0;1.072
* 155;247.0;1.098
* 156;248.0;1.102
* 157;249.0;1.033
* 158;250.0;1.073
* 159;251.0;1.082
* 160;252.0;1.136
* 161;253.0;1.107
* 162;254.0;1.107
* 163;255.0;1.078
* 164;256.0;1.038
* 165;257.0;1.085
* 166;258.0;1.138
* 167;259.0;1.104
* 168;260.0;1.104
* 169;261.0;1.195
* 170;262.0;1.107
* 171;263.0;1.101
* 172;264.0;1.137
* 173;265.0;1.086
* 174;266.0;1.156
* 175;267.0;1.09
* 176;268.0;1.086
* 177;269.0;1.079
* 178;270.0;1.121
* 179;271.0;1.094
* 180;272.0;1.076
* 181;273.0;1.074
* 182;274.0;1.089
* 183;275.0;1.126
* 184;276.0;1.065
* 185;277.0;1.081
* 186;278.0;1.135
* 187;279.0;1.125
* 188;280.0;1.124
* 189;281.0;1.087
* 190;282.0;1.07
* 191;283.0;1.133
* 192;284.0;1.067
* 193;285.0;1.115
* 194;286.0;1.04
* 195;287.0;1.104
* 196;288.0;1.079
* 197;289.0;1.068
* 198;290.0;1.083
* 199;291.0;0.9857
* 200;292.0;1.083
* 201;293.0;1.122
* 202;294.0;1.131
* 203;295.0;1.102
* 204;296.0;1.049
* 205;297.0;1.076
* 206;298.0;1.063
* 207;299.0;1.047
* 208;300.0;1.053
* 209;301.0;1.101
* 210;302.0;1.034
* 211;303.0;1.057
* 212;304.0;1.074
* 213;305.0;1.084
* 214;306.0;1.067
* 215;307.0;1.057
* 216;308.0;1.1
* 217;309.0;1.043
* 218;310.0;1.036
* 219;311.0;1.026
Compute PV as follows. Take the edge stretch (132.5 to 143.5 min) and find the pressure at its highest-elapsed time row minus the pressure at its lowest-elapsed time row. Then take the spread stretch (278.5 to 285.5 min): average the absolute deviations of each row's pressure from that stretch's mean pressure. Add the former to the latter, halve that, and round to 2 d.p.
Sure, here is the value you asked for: -0.14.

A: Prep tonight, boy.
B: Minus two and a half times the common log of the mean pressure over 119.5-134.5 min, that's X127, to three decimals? -0.138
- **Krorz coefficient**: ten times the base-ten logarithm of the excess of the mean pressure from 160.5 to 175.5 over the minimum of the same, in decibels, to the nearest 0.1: -10.6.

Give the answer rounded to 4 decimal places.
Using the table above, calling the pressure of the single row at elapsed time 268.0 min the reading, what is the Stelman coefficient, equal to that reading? 1.0860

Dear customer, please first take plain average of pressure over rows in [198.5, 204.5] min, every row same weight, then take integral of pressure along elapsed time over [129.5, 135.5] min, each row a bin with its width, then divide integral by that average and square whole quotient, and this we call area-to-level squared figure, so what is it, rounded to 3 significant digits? 38.3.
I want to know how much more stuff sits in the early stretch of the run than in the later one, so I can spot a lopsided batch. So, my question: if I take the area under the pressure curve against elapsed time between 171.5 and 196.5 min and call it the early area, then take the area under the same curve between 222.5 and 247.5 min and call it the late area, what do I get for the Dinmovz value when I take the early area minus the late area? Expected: -0.2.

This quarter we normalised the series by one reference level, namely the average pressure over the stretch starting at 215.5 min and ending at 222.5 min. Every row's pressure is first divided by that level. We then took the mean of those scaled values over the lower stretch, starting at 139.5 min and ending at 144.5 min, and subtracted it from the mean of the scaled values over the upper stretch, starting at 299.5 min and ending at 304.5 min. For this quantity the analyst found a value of 0.14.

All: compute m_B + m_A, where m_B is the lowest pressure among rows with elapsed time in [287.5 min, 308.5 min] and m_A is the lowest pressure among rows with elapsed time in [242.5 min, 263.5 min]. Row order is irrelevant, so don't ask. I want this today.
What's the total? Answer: 2.02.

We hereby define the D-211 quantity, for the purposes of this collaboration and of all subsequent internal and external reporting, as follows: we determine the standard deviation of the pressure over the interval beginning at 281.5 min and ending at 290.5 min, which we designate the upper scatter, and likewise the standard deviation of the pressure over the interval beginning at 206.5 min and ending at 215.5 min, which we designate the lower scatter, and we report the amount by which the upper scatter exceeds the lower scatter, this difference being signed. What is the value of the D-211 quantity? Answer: -0.005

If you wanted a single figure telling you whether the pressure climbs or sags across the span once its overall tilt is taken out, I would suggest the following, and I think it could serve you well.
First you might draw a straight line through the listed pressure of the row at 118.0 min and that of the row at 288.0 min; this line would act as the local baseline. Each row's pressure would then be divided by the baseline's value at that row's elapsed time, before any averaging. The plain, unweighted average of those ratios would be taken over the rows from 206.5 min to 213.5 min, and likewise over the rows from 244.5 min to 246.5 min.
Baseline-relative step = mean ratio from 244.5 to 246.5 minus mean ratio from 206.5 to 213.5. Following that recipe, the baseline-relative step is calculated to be -0.008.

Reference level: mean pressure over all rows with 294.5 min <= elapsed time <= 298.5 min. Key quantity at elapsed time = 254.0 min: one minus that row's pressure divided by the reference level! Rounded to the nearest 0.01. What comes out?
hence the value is -0.03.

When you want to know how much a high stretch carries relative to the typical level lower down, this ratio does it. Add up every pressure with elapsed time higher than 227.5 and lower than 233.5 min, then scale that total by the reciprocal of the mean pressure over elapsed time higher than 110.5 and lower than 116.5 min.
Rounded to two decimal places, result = 6.04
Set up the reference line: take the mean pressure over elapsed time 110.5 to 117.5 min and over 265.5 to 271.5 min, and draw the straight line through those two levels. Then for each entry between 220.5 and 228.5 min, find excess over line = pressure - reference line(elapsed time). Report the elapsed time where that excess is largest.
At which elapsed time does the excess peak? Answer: 225.0 min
